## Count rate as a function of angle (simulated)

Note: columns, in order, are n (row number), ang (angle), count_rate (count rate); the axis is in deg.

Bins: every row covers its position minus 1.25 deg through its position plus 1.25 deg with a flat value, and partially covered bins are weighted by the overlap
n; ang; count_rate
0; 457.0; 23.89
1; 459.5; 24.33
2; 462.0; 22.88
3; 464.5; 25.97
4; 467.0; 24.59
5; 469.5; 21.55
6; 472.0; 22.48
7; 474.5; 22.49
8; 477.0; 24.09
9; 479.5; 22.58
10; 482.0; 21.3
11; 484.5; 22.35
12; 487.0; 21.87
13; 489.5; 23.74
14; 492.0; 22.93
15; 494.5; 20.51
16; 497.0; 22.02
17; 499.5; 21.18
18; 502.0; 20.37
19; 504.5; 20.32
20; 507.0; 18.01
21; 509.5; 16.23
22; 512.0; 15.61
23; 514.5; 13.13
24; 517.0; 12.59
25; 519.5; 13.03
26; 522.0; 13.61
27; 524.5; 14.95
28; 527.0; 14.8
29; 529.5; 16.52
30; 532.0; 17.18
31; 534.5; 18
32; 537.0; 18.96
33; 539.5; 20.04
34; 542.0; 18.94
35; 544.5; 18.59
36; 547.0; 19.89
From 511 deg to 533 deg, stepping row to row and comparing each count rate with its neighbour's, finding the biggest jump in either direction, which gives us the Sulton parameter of 2.5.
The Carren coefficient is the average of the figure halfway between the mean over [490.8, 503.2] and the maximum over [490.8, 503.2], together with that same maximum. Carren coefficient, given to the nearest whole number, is 23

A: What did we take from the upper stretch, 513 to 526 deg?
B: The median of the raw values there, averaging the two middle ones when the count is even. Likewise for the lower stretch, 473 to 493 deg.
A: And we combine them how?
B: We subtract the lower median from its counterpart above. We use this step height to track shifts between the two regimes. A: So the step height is -9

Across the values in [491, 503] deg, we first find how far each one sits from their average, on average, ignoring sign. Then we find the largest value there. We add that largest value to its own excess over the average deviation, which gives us 45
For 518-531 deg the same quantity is 32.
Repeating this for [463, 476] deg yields 50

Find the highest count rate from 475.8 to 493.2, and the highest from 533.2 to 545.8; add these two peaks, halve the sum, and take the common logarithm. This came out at 1.34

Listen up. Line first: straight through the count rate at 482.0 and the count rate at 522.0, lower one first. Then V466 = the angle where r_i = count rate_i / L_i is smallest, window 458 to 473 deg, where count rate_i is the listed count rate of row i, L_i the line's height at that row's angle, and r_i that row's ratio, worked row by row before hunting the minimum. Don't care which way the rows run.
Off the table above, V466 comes 469.5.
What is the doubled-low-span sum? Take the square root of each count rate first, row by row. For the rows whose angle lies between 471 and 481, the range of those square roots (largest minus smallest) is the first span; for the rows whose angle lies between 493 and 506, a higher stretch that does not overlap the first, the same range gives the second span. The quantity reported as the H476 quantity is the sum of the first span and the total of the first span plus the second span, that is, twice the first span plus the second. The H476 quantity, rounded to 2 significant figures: 0.52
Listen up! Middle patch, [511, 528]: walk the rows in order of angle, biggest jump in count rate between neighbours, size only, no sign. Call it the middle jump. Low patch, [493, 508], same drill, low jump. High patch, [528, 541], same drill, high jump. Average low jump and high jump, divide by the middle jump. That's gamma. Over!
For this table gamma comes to 0.68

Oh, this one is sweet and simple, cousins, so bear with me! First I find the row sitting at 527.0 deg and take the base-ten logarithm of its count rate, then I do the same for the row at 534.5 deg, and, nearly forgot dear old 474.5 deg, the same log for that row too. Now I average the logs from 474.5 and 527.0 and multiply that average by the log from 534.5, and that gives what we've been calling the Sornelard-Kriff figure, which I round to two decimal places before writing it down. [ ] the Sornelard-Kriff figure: 1.58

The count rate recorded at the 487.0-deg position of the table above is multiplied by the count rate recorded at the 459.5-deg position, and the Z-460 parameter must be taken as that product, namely 532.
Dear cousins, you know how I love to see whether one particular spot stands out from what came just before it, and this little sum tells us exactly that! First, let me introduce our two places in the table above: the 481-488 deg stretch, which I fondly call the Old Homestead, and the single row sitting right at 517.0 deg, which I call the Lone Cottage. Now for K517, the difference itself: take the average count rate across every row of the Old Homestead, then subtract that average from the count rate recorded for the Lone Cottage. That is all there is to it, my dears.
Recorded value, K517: -9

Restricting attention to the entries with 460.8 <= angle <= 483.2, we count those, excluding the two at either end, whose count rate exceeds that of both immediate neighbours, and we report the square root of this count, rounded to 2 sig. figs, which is 1.4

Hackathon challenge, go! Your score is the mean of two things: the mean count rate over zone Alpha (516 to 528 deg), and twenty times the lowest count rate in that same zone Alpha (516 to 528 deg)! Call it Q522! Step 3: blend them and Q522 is 133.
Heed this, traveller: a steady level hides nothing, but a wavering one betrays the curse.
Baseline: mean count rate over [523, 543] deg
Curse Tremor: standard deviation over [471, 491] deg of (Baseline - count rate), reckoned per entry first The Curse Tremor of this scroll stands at 0.9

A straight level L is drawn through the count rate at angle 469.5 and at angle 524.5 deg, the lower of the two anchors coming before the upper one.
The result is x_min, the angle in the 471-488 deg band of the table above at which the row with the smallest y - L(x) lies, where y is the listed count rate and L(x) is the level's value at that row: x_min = 472.0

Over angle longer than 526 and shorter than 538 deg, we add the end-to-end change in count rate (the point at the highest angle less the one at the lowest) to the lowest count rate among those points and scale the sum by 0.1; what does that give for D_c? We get 1.90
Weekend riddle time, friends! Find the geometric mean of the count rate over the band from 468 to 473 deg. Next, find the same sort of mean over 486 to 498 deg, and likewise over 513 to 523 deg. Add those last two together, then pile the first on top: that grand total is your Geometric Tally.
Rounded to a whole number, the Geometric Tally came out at 57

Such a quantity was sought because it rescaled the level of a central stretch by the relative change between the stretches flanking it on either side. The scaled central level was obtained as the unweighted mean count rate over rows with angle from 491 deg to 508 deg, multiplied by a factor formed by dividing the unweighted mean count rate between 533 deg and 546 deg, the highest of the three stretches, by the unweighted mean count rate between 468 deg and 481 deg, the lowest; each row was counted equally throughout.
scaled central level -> 17.3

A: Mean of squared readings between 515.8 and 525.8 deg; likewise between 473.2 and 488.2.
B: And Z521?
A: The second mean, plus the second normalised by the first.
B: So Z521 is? 507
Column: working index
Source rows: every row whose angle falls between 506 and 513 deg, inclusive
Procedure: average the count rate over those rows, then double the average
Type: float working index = 33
